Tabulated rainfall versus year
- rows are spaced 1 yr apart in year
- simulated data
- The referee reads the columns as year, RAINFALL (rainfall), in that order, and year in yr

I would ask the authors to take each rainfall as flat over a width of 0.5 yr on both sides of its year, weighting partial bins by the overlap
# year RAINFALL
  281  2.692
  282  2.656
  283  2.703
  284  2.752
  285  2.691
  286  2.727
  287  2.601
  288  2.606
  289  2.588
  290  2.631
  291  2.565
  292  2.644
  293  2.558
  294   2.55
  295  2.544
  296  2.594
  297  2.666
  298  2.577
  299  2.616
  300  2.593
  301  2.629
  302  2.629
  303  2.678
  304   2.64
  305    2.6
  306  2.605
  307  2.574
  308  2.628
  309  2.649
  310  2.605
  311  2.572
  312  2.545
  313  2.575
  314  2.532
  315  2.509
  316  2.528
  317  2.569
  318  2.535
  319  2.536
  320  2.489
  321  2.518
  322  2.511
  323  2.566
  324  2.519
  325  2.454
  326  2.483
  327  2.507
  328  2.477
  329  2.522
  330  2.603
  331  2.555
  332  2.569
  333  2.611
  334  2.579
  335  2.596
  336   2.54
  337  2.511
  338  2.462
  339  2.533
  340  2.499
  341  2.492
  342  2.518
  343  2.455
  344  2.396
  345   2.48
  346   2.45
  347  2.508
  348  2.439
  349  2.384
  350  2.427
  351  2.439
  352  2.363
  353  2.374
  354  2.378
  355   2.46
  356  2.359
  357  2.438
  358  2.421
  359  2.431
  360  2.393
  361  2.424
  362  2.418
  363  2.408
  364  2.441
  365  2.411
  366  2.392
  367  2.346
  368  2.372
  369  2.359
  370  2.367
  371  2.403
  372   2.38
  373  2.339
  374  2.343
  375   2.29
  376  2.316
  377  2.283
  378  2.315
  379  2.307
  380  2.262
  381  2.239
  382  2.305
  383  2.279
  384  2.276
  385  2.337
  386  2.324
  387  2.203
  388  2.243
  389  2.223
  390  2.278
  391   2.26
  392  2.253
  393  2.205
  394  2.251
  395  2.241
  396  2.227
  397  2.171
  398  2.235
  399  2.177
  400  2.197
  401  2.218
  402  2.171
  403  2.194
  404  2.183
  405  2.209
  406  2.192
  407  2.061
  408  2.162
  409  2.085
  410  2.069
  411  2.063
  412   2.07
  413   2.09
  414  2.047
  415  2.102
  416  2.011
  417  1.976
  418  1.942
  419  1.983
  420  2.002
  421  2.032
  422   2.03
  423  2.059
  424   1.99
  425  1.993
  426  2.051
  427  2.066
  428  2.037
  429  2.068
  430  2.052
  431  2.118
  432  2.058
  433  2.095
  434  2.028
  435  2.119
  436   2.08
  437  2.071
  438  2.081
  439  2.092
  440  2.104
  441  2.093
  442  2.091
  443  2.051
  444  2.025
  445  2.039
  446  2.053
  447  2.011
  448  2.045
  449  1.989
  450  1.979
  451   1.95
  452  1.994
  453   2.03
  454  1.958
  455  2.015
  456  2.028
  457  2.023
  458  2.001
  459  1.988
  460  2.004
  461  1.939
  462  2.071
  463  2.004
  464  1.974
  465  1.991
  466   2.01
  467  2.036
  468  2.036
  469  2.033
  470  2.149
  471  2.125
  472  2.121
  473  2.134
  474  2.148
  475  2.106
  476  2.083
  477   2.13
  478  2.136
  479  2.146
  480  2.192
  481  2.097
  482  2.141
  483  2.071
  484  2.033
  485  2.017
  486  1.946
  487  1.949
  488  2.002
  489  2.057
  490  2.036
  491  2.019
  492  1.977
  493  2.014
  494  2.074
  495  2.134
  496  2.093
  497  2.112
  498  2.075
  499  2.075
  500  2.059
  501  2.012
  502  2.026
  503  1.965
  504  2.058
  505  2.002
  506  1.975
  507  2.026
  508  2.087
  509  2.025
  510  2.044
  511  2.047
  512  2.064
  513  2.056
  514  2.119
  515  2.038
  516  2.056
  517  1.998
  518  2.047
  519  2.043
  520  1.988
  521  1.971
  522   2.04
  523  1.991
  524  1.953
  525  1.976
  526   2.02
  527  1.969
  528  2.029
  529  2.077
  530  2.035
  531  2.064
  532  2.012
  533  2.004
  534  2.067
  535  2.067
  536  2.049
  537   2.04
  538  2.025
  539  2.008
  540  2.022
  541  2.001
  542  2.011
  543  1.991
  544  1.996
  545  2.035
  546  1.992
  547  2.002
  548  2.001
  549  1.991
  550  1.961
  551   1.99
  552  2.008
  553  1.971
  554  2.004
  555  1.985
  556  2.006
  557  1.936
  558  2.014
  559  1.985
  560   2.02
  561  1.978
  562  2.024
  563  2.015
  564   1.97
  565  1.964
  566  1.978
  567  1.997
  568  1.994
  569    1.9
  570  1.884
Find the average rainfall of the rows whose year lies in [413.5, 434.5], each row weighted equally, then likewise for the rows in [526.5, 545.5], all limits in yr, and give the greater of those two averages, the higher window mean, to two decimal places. 2.04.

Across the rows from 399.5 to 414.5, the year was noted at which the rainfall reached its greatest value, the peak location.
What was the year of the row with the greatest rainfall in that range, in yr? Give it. 401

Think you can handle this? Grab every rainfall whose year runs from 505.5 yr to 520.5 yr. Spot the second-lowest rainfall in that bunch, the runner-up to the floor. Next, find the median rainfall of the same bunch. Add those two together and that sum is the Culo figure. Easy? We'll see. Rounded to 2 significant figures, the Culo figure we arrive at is 4.0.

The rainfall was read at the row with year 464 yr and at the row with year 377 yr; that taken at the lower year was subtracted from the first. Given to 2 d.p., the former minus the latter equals -0.31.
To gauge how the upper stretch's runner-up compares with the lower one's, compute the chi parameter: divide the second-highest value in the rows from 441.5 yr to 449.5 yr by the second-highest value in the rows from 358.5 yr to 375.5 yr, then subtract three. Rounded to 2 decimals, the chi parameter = -2.16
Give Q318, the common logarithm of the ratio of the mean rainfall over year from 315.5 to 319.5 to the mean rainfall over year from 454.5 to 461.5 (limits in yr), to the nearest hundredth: 0.10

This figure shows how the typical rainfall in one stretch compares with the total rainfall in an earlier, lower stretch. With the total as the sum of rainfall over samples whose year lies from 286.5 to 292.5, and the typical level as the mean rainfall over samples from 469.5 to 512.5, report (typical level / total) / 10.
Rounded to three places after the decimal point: 0.013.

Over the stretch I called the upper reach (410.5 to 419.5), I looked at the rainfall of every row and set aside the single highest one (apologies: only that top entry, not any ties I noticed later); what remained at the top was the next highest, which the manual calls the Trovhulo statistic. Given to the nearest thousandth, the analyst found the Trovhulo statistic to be 2.090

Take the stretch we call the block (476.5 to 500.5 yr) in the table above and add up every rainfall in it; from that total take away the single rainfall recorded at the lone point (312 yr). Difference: 47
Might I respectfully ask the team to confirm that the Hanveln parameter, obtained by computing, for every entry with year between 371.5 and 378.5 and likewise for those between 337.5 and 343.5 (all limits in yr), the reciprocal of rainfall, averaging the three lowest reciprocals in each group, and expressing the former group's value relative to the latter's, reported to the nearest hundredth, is 1.07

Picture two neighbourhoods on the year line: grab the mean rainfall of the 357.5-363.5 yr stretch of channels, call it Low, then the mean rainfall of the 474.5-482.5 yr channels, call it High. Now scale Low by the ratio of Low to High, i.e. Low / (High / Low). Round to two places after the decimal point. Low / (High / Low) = 2.74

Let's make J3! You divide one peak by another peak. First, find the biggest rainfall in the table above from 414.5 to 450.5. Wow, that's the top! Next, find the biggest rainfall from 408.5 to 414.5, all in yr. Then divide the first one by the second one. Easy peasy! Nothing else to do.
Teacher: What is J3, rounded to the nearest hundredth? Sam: 1.01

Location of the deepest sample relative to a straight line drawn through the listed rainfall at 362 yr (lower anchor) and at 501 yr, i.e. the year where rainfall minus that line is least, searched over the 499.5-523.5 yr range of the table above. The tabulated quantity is 503 yr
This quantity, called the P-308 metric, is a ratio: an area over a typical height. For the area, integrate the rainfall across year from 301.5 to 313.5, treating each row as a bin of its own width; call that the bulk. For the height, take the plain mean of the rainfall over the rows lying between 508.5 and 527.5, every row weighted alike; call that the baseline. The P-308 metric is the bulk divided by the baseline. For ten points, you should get 15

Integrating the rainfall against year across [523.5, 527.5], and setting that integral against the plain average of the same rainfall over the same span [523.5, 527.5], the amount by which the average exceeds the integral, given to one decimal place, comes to -5.9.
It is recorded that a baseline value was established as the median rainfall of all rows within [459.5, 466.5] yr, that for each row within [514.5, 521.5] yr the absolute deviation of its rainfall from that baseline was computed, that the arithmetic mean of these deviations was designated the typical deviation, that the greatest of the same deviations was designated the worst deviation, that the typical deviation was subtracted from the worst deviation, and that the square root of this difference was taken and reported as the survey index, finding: 0.14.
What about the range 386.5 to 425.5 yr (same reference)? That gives 0.37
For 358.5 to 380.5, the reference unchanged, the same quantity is 0.28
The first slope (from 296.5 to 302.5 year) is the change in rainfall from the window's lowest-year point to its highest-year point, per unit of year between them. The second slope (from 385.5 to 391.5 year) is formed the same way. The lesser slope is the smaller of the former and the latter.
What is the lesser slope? -0.013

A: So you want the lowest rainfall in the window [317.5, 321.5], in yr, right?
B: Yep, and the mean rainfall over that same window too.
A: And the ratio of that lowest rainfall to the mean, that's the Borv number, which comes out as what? 0.988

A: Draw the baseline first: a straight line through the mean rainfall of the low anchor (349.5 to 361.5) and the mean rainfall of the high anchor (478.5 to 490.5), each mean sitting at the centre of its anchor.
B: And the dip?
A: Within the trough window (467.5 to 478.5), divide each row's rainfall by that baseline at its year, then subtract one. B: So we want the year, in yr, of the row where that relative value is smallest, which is 469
